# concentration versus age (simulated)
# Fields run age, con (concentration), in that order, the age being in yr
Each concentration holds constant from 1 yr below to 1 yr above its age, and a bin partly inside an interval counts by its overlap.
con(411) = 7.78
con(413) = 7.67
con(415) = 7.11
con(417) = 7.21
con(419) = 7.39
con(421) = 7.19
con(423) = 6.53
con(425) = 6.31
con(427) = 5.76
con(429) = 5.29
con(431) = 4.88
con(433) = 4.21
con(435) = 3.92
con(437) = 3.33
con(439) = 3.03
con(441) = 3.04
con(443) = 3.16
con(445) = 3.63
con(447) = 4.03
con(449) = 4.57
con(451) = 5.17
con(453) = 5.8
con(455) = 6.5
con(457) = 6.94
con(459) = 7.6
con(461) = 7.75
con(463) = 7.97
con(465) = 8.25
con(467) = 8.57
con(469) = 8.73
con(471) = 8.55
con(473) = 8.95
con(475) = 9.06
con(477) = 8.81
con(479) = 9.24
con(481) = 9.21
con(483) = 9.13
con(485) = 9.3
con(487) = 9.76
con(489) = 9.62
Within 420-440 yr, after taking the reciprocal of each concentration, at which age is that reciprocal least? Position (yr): 421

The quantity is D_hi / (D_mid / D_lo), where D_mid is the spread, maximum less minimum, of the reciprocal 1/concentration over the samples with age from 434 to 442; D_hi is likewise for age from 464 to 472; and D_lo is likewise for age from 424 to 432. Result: 0.0041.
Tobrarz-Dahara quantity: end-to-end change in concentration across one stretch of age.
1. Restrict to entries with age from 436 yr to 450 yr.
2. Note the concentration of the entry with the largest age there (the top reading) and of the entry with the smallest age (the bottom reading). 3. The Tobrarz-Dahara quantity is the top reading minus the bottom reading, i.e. 1.2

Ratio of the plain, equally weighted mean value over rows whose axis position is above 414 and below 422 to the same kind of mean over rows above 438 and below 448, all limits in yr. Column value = 2.1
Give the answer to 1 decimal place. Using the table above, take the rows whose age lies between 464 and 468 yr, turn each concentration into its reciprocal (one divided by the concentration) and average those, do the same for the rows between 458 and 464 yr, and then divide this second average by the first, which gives 1.1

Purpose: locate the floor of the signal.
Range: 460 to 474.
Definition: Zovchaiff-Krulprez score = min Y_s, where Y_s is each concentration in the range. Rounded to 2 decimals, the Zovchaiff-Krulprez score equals 7.75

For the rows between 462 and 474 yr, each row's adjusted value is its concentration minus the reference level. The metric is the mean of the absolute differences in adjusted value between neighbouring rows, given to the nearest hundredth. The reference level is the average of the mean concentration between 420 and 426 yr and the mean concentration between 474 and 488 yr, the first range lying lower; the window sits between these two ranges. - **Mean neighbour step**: 0.27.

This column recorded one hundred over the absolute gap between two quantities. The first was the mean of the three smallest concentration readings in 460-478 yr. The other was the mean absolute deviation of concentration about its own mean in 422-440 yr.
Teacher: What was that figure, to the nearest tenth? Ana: 14.4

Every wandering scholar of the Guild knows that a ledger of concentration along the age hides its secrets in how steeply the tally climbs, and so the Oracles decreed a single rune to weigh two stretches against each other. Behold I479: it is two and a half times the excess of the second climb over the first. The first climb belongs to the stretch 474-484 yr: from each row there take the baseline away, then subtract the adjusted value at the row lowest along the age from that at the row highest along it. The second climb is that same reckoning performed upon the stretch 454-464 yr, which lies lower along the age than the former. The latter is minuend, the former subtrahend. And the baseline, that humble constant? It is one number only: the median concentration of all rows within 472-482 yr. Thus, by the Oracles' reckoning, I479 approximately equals 3.5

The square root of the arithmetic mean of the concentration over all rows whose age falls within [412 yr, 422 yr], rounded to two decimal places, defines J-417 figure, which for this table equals 2.70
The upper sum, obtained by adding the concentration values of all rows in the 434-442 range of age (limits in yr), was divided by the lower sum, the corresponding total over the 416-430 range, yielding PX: 0.29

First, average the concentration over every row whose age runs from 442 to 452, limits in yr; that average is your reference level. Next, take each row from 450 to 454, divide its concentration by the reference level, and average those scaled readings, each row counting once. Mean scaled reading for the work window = 1.3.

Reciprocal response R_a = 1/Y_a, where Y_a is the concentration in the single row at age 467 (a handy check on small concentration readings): 0.12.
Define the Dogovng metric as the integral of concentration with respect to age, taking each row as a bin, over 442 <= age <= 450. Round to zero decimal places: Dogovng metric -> 31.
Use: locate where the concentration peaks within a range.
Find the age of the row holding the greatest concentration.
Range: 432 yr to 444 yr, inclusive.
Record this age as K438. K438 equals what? 433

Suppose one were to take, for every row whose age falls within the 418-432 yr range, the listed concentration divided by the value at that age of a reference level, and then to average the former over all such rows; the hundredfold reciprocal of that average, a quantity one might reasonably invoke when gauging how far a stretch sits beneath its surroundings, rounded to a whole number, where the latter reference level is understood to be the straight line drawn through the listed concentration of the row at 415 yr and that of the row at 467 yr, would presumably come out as 119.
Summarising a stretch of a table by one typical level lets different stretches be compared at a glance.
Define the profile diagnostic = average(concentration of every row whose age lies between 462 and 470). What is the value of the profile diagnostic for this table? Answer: 8.4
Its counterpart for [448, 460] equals 6.1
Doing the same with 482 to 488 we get 9.4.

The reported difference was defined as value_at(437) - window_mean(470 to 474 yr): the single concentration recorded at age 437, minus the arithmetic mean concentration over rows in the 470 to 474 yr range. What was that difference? -5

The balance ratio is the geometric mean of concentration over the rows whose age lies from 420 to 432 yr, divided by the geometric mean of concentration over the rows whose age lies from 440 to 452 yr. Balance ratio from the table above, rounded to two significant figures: 1.5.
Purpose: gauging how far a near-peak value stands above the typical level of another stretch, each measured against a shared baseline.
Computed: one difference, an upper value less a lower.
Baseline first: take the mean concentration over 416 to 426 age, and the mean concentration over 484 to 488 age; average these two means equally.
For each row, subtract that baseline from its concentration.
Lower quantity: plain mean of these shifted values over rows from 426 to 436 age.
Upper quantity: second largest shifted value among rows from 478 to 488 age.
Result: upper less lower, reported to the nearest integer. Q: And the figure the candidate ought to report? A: 4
